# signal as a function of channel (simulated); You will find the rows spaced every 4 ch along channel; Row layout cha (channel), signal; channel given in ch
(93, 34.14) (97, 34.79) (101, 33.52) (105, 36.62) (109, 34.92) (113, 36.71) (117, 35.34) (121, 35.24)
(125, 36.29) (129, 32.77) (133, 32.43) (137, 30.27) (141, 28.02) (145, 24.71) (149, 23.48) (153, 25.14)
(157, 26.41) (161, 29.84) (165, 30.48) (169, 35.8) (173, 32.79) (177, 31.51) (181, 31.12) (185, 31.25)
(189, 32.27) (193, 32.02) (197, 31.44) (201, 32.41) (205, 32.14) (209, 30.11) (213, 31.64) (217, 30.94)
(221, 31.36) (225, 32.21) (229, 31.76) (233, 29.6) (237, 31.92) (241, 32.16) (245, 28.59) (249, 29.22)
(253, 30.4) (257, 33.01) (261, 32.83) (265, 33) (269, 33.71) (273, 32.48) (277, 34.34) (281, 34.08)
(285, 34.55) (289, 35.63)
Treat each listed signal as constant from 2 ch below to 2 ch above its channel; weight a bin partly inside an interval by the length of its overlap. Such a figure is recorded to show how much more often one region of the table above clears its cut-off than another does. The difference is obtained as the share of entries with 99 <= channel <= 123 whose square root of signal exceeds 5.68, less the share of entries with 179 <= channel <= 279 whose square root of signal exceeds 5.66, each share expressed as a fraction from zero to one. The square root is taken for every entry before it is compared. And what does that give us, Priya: 0.6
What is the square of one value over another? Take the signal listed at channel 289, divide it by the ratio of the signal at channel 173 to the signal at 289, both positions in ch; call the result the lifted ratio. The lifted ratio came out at 39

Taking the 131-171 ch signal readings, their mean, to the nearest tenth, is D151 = 28.7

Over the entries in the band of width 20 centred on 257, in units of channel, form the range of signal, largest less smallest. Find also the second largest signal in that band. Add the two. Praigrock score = 37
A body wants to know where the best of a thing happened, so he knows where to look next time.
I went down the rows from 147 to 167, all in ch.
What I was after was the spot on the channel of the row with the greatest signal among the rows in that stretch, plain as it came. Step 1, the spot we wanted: 165 ch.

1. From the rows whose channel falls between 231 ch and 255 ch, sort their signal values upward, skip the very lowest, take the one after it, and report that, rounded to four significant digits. 29.22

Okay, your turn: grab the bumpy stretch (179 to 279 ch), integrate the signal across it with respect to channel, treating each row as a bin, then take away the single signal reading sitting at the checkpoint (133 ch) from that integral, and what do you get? 3135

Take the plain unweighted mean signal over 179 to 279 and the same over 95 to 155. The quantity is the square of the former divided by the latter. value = 31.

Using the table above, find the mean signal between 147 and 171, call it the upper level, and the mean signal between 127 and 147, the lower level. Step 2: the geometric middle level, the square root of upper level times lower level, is 29.1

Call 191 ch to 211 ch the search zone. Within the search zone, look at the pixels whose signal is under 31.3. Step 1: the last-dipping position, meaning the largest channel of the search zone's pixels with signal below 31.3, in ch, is 209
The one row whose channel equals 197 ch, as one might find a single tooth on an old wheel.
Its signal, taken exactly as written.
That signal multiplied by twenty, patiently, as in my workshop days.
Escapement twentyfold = 629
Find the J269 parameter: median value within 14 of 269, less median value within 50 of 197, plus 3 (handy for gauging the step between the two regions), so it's 4.6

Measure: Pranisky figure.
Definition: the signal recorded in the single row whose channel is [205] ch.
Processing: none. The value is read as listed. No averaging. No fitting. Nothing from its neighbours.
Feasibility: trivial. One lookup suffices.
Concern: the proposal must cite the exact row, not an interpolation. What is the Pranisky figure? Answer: 32.14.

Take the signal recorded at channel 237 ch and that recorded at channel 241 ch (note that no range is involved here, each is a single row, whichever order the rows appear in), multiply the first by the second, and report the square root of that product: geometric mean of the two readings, 32.0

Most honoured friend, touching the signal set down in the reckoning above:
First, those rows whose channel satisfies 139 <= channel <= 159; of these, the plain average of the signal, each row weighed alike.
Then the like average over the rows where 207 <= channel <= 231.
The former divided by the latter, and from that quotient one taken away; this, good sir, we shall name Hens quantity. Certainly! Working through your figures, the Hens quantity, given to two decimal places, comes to -0.18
